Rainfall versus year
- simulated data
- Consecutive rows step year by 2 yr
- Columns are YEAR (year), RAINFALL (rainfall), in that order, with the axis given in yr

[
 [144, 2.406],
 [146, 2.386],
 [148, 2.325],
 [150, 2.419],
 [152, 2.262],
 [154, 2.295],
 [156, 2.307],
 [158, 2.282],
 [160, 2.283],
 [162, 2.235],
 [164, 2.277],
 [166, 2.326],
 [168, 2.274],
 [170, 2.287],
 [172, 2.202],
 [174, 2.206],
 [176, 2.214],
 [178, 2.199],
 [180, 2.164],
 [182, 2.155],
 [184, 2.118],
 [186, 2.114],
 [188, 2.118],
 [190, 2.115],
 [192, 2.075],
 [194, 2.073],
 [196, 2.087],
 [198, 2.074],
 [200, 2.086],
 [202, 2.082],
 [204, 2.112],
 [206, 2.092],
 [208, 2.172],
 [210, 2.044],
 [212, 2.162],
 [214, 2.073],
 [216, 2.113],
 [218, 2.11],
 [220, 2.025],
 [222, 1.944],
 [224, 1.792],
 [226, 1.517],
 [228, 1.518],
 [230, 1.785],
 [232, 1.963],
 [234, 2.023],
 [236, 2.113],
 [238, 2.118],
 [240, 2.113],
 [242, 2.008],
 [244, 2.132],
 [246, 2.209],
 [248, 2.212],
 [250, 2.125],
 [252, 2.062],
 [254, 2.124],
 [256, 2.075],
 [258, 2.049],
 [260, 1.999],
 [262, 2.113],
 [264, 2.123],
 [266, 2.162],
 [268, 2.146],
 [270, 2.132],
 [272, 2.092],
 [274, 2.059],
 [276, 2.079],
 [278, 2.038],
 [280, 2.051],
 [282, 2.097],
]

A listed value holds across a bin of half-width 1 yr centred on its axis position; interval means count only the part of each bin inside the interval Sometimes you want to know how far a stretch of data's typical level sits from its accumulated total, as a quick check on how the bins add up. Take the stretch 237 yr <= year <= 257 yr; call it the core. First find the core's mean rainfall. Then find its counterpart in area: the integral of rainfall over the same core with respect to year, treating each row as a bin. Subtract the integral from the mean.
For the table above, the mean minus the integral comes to -40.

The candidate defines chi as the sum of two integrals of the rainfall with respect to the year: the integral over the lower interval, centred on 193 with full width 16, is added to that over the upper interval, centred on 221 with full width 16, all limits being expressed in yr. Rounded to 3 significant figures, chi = 63.7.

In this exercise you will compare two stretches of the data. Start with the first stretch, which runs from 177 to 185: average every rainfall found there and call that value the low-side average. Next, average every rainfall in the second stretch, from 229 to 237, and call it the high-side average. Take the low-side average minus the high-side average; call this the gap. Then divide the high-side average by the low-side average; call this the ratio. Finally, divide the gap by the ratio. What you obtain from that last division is 0.21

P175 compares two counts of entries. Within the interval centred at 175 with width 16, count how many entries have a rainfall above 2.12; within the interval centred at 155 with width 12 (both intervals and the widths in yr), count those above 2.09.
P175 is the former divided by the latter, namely 1.3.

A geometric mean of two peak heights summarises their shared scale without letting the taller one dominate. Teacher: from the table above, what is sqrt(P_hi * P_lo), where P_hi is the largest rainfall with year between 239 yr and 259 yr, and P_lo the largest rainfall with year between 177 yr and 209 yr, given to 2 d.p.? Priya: 2.21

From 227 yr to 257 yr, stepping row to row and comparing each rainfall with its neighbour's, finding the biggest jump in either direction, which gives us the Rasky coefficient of 0.27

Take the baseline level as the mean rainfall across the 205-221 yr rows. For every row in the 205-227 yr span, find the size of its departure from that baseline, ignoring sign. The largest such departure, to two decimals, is 0.58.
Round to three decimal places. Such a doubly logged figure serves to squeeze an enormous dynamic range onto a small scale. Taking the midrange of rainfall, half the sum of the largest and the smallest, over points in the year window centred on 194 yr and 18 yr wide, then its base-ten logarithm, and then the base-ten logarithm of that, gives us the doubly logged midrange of -0.493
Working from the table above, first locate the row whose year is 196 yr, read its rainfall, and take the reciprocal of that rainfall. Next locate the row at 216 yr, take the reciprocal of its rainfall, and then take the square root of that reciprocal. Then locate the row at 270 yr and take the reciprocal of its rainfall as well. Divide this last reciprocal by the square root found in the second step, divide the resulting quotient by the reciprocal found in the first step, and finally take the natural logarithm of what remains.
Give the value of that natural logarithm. 0.35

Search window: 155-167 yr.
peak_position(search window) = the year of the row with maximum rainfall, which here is 166 yr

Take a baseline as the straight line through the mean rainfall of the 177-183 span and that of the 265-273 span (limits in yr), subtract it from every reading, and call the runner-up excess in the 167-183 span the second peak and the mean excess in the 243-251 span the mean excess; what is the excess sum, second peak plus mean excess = 0.123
